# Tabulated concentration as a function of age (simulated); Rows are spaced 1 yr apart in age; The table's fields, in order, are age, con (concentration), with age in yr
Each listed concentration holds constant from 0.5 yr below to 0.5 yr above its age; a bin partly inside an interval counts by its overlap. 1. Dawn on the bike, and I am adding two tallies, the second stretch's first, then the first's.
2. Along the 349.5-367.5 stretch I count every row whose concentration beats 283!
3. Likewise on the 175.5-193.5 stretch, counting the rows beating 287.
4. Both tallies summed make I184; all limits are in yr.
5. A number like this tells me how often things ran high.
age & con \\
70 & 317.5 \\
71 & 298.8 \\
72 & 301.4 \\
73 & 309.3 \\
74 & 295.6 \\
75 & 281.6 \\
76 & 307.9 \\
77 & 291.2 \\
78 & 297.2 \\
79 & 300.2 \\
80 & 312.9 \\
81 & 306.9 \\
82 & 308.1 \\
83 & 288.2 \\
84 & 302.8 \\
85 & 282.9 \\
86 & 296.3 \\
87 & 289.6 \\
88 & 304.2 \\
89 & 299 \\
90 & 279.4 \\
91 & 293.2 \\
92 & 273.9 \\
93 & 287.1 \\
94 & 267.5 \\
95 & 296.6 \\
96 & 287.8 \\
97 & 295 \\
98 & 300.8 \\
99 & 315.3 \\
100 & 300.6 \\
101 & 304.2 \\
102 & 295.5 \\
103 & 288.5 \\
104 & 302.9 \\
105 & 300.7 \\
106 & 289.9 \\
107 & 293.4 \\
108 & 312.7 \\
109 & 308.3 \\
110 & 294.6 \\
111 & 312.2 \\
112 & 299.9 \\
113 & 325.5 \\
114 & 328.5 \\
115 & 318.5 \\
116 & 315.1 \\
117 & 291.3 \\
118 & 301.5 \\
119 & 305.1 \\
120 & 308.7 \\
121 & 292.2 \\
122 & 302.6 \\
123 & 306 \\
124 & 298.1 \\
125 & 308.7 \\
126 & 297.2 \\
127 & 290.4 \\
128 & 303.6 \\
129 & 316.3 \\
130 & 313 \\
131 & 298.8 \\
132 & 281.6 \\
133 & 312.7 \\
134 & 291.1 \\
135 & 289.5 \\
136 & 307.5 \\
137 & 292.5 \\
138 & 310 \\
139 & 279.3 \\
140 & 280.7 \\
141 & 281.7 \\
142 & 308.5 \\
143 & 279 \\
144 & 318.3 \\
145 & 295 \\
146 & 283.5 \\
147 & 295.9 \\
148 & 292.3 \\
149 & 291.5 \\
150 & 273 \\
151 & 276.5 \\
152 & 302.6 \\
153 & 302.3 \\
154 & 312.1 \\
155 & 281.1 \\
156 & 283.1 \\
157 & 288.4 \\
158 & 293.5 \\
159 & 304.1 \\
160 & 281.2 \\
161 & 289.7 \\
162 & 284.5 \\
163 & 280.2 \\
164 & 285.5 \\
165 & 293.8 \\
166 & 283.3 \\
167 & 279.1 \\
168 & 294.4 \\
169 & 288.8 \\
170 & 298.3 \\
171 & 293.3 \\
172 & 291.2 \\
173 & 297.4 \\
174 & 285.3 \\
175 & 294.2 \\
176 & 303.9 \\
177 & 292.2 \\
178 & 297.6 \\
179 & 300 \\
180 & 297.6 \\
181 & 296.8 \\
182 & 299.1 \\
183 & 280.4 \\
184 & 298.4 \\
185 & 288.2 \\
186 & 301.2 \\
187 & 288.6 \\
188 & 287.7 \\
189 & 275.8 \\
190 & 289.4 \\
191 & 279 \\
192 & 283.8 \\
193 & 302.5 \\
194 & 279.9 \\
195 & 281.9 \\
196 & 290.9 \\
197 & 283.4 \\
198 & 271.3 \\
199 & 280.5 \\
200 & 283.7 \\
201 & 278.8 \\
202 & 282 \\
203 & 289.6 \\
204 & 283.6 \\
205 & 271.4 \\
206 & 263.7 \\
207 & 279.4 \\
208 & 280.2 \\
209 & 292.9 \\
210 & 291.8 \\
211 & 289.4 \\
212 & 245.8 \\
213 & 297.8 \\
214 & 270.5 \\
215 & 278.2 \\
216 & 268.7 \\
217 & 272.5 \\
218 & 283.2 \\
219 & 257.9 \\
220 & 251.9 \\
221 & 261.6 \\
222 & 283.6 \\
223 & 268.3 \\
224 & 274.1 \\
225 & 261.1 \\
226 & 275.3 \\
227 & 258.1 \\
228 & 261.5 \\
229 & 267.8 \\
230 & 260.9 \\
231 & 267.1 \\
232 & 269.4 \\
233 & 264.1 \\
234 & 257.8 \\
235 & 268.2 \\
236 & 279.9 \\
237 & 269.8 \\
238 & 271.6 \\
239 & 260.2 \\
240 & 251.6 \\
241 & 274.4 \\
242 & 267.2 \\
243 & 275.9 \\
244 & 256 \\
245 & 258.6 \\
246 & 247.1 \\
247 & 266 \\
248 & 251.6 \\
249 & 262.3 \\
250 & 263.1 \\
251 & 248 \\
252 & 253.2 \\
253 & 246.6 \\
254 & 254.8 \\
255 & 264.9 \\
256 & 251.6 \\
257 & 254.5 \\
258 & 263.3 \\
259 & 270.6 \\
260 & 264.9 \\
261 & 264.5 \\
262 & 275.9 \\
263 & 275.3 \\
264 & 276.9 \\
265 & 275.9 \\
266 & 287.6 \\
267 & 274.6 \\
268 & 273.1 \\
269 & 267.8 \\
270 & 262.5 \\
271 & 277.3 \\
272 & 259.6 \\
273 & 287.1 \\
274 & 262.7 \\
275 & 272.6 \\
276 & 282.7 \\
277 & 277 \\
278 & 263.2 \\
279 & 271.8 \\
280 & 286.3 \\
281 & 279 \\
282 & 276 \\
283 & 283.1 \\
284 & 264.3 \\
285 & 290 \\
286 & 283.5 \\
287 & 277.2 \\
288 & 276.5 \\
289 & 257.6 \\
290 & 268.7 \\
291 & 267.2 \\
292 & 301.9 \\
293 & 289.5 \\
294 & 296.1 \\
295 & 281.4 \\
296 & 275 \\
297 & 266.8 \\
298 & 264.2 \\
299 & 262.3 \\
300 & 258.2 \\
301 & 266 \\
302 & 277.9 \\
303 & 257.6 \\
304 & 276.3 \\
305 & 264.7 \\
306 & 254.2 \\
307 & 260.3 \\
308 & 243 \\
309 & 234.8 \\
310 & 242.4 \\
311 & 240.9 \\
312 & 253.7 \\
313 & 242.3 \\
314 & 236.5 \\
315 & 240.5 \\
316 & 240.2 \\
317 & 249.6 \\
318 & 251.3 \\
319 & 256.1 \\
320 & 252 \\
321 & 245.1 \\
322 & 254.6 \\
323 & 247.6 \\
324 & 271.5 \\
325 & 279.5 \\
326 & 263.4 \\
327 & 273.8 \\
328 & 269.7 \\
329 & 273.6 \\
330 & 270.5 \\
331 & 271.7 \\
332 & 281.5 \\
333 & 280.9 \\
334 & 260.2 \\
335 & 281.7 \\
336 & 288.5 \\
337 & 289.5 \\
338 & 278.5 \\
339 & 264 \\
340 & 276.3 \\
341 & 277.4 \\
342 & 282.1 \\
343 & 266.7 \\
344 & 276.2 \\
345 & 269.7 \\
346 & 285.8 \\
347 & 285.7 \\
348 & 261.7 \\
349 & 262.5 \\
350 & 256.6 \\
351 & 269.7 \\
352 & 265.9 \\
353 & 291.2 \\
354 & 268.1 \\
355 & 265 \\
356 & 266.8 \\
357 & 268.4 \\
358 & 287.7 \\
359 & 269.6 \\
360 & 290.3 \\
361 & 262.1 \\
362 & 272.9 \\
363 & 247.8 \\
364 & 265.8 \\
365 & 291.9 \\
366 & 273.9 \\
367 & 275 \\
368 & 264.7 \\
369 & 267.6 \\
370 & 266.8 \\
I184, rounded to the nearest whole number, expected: 18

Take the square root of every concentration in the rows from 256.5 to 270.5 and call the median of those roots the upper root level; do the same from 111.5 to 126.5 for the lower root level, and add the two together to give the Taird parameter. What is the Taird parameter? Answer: 34.0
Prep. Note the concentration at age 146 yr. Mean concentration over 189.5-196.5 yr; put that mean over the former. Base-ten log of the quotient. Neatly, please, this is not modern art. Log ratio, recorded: 0.00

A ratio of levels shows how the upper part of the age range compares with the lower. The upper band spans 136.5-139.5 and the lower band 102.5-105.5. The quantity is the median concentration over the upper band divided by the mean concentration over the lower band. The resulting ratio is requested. 0.98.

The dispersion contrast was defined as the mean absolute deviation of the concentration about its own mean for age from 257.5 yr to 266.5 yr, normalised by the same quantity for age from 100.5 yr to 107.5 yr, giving 1.2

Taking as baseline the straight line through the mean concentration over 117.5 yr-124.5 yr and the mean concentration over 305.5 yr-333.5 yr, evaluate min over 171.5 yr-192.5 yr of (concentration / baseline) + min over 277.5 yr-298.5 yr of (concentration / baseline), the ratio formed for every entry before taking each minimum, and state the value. 1.94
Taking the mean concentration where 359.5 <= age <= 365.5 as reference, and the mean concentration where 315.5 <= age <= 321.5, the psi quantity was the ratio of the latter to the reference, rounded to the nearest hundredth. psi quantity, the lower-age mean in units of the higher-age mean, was 0.92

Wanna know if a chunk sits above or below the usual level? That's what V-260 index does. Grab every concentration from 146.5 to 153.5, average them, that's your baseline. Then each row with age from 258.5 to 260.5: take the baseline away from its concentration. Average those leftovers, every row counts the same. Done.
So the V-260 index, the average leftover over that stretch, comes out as -23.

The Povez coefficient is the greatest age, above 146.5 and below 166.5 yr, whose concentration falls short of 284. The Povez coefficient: 166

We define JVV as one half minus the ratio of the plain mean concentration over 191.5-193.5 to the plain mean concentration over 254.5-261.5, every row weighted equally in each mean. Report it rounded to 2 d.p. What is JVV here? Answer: -0.62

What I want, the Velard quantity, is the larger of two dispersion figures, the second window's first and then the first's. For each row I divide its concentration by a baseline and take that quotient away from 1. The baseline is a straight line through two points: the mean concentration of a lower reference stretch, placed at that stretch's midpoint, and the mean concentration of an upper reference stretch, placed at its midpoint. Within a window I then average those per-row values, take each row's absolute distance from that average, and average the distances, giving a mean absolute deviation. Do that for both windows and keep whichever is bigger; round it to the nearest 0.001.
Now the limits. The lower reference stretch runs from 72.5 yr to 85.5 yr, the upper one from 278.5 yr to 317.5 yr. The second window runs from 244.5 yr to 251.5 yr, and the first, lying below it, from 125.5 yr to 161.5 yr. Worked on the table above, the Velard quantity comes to 0.035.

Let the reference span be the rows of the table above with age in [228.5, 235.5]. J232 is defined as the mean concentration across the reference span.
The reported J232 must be 265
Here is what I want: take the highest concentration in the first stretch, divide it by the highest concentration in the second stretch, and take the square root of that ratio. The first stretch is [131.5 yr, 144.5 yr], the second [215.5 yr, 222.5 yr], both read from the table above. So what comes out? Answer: 1.059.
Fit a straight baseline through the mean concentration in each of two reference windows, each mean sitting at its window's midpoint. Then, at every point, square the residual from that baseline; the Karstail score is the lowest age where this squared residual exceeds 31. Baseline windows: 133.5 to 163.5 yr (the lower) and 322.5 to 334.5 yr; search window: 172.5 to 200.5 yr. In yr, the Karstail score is 173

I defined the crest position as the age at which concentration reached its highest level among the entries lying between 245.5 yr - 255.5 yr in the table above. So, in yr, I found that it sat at 247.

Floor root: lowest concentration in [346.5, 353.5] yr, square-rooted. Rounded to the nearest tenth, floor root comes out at 16.0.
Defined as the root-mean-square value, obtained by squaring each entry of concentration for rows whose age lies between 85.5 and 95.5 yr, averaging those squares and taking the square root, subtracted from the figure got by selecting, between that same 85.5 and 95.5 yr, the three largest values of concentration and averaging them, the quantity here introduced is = 11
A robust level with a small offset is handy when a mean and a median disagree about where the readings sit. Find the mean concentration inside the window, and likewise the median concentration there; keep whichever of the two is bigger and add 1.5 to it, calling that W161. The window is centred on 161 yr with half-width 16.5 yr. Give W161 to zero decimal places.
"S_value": 293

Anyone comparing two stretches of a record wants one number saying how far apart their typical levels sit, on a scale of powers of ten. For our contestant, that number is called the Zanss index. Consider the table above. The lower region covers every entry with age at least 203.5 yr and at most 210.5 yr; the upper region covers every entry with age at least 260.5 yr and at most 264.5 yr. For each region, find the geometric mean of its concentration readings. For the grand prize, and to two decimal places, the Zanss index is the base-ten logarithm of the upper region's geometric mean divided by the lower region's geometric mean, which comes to -0.01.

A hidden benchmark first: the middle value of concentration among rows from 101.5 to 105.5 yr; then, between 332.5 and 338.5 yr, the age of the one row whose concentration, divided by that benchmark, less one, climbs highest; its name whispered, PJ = 337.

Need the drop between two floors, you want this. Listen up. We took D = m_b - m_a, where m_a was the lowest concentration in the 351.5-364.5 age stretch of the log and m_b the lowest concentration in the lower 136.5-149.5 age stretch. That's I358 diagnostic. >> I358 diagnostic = 31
